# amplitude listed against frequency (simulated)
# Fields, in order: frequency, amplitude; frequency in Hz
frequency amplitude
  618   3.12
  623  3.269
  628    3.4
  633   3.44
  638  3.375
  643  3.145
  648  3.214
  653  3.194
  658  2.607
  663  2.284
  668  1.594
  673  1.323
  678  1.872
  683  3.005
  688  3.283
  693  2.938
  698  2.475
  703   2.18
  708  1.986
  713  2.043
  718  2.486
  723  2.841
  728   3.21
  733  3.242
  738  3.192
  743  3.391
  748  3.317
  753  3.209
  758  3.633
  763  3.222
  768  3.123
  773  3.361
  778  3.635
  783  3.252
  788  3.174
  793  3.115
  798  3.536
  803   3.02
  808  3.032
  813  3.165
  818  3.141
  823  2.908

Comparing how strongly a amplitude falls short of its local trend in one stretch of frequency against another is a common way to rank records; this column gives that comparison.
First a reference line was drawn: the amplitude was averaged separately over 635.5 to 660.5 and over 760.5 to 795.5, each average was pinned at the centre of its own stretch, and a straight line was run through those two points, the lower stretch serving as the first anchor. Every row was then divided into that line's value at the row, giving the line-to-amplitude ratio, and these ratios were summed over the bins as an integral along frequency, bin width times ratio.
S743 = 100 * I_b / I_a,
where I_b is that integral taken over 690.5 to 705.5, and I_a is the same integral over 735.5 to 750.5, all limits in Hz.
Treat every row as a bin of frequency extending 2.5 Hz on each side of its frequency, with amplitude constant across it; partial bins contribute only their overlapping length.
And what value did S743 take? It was 130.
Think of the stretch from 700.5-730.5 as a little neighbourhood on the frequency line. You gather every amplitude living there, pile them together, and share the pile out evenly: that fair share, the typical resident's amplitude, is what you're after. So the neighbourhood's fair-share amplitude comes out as 2.46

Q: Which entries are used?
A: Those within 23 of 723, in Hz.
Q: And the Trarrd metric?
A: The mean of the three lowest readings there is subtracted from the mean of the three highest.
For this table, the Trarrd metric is 1.21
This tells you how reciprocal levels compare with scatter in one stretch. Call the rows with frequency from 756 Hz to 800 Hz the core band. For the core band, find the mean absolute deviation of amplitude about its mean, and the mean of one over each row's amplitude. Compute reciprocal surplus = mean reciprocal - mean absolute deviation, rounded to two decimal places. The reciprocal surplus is 0.12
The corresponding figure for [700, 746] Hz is -0.11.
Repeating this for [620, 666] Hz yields 0.04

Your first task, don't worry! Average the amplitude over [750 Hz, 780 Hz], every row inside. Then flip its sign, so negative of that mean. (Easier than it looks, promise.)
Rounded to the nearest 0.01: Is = -3.36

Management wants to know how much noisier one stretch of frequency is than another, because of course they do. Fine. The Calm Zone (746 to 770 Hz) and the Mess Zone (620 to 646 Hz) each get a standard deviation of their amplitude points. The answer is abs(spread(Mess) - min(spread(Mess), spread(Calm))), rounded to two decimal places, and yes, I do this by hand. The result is 0.00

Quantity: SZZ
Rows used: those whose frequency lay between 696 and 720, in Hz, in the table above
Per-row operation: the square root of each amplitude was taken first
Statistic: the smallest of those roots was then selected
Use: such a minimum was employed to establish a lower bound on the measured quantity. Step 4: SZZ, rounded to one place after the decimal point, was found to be 1.4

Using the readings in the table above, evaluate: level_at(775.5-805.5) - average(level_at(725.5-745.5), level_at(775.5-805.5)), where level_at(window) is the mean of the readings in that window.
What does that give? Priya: 0.01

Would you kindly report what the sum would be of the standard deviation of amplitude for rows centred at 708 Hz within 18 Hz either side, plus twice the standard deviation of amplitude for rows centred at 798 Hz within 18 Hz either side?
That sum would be 0.7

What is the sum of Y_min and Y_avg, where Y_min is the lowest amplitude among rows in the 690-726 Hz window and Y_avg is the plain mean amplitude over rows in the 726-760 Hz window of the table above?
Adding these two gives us 5.30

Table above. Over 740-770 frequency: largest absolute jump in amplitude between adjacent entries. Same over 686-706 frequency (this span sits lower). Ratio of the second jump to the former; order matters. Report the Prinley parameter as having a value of 1.1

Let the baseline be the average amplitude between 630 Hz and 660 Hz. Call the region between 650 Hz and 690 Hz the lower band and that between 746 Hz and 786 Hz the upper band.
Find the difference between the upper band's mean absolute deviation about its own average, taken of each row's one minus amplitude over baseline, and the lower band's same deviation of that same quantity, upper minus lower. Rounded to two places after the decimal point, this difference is -0.15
